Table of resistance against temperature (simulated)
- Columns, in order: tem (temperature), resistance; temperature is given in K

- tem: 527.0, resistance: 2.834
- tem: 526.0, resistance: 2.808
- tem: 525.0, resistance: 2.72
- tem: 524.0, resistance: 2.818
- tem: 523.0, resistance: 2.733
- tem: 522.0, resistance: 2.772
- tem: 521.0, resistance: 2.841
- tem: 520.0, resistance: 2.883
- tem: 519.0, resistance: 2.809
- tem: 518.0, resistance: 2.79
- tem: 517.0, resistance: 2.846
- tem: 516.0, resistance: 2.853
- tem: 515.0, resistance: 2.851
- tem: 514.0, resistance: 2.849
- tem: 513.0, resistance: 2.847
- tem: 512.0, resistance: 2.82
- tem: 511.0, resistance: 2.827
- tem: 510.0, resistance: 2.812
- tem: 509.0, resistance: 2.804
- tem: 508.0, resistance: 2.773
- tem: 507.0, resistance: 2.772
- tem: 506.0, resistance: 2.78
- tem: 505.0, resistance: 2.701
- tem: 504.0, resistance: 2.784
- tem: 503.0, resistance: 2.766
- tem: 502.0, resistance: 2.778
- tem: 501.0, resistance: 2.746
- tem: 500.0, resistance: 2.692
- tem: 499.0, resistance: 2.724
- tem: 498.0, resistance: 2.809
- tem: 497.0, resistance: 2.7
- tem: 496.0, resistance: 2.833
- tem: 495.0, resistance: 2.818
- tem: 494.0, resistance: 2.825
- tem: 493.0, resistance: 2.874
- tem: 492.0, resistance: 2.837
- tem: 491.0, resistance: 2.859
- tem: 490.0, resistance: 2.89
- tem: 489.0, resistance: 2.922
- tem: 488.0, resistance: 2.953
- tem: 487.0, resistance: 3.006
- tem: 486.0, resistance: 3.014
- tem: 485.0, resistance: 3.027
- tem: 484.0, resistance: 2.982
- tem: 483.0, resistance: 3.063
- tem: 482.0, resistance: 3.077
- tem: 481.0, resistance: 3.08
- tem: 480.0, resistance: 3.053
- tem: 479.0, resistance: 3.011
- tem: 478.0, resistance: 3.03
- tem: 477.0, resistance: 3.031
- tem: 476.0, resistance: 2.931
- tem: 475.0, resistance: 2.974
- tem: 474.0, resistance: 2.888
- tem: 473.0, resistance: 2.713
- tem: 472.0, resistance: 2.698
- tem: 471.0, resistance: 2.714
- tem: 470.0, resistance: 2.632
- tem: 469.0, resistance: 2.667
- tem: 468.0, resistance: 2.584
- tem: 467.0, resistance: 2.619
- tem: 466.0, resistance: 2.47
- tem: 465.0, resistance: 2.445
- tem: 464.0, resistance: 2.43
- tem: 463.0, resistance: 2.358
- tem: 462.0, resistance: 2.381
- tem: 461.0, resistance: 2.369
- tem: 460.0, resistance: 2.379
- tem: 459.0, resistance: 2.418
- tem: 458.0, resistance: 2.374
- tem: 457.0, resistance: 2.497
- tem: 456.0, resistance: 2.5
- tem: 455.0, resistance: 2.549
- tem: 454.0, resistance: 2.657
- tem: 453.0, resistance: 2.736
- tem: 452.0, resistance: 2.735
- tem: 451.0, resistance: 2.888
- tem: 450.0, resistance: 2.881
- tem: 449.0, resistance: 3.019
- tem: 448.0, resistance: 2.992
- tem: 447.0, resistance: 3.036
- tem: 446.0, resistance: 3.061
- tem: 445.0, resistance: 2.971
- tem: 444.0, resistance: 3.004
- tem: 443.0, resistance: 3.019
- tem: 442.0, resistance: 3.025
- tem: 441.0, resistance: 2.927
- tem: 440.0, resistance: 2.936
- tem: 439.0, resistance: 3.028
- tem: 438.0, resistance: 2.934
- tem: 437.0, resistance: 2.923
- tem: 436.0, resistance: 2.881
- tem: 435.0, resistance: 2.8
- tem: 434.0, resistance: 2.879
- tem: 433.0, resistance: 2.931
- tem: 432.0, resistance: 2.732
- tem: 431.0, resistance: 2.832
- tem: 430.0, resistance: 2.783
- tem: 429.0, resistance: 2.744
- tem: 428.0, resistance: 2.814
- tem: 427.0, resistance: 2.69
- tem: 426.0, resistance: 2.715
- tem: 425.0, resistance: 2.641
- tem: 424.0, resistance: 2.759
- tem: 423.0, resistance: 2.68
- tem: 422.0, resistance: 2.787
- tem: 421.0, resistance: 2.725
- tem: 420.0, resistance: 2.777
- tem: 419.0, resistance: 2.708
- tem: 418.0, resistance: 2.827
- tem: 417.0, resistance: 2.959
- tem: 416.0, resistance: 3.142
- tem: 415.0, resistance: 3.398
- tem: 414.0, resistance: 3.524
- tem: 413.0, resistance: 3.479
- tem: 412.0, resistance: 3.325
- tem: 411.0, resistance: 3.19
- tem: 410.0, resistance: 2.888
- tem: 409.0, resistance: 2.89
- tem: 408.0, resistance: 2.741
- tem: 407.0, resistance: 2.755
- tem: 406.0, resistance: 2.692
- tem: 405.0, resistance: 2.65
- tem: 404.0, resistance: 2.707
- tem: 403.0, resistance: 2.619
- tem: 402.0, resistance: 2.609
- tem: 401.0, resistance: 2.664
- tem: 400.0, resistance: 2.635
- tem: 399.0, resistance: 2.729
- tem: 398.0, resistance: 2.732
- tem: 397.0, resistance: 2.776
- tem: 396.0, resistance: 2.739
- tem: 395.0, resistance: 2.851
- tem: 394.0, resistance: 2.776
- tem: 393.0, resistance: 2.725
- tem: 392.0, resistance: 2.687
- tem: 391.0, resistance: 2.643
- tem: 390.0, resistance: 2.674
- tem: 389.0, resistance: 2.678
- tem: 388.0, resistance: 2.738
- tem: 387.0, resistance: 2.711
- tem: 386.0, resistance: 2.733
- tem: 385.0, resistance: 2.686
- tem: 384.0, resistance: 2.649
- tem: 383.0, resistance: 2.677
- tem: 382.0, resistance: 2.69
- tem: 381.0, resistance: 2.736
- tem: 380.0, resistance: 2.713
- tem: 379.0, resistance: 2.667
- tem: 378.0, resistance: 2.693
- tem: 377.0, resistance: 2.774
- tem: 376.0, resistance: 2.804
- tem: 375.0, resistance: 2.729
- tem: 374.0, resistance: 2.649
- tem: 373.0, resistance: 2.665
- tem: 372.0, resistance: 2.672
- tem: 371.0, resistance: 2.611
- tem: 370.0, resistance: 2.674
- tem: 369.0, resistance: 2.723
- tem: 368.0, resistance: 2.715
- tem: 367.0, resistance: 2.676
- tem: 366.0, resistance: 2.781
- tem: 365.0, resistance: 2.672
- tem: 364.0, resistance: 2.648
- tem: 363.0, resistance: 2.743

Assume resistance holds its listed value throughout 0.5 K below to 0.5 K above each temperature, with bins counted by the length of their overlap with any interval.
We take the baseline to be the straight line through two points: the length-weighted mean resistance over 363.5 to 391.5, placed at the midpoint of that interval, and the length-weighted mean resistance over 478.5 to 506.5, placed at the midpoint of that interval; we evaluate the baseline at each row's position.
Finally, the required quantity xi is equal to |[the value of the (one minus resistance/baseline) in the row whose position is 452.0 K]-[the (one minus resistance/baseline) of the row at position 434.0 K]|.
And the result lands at 0.06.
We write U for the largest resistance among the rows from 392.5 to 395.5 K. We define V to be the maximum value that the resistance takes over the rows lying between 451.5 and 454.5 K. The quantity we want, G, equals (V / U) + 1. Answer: 1.96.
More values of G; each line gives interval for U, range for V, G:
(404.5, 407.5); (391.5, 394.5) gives 2.01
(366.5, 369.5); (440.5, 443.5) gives 2.11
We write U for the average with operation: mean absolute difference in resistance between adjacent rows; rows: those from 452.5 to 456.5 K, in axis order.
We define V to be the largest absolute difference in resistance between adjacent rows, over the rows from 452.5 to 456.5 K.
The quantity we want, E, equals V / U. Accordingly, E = 1.4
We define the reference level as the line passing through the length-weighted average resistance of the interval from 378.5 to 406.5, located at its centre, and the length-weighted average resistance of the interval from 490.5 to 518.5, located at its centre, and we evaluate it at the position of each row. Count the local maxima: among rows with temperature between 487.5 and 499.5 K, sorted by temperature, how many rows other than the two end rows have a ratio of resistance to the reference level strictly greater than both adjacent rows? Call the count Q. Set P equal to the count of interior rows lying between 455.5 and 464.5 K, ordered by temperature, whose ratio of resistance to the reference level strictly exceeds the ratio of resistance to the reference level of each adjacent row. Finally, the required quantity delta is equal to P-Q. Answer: -1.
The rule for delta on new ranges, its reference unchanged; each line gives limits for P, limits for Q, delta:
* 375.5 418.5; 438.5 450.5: 7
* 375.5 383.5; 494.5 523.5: -7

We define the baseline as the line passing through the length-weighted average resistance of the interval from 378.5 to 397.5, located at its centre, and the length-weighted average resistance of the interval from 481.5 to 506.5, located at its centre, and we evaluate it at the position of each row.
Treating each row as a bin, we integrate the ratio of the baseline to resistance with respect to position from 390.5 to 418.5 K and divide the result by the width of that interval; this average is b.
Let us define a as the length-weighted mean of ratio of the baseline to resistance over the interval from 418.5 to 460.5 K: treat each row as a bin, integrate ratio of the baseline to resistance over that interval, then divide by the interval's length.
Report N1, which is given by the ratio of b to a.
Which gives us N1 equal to 0.96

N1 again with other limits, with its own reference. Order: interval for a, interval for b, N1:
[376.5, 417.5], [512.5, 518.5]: 1.04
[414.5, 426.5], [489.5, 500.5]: 1.05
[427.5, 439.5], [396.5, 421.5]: 0.99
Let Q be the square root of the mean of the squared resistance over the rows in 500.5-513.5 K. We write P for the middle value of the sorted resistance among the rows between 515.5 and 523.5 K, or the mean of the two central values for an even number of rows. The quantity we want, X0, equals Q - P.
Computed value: -0.04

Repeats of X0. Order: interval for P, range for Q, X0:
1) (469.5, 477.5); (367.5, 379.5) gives -0.10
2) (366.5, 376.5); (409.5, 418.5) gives 0.53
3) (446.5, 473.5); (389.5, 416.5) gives 0.25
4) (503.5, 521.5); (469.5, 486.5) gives 0.12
